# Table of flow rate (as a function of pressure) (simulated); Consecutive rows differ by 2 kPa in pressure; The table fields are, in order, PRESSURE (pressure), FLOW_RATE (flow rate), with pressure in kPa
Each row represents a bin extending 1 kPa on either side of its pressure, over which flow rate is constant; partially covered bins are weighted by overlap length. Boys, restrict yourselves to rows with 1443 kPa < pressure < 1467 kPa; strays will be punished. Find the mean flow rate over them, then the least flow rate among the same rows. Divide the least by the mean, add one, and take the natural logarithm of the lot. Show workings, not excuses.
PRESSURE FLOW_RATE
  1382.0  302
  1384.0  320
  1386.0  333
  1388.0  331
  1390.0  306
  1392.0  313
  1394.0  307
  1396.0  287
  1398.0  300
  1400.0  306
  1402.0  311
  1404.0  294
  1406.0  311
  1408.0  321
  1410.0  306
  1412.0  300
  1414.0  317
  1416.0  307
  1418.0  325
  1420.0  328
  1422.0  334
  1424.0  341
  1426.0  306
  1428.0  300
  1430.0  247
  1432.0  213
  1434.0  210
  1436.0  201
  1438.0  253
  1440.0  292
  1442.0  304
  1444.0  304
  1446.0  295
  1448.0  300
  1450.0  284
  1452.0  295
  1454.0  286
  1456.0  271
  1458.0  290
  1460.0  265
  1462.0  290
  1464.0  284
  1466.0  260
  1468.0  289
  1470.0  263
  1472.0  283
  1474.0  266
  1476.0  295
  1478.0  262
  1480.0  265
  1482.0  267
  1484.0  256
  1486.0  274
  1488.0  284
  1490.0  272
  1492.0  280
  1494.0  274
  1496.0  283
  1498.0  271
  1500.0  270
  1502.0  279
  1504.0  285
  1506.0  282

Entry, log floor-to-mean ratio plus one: 0.648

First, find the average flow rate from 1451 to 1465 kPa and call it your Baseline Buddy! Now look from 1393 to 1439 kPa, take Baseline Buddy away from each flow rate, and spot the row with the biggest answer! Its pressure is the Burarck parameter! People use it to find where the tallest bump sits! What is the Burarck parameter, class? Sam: 1424.0 kPa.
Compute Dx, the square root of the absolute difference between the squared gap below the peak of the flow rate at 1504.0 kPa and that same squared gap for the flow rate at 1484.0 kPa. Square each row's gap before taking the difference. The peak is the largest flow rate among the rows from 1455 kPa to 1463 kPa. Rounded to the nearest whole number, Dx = 34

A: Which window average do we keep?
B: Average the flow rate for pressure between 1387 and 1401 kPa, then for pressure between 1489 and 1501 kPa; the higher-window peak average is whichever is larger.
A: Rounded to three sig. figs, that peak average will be 307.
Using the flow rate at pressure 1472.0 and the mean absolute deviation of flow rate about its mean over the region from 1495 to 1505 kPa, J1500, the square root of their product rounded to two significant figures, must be 40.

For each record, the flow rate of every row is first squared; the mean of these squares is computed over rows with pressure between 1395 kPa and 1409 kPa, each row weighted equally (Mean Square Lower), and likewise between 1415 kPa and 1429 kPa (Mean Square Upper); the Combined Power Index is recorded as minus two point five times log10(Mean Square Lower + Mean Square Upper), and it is -13.23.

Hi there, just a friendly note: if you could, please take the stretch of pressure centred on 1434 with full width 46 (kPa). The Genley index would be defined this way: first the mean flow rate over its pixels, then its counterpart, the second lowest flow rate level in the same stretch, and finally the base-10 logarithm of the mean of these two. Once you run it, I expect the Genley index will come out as 2.40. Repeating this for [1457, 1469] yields 2.44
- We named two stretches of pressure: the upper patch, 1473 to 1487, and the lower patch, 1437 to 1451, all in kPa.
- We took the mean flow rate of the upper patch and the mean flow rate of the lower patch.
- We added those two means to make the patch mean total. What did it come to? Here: 560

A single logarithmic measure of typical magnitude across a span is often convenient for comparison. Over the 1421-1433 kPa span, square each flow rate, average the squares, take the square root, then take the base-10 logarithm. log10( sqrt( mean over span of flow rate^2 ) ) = 2.47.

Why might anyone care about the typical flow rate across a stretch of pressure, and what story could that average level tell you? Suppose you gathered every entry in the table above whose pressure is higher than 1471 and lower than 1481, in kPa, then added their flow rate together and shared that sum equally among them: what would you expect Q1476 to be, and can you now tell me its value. 274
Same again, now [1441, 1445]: 304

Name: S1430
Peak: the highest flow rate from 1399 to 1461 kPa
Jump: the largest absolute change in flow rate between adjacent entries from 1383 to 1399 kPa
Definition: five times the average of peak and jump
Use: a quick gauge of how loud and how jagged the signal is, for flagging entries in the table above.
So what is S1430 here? 915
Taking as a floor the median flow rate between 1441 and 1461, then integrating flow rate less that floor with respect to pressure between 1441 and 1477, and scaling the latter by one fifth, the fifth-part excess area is -56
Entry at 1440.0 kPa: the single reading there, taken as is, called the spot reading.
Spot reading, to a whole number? 292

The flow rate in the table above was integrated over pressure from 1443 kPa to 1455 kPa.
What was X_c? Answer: 3528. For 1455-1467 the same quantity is 3320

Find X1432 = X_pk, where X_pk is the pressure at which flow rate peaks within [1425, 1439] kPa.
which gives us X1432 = 1426.0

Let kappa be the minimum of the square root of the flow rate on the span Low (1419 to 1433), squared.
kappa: 213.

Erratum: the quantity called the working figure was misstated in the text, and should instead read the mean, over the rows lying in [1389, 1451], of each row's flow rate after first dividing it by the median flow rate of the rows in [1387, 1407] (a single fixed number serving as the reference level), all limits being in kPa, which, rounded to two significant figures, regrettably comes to 0.96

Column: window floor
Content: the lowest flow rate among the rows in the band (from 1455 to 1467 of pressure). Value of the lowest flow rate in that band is 260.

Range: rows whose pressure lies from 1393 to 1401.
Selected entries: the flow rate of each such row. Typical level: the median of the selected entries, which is 303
